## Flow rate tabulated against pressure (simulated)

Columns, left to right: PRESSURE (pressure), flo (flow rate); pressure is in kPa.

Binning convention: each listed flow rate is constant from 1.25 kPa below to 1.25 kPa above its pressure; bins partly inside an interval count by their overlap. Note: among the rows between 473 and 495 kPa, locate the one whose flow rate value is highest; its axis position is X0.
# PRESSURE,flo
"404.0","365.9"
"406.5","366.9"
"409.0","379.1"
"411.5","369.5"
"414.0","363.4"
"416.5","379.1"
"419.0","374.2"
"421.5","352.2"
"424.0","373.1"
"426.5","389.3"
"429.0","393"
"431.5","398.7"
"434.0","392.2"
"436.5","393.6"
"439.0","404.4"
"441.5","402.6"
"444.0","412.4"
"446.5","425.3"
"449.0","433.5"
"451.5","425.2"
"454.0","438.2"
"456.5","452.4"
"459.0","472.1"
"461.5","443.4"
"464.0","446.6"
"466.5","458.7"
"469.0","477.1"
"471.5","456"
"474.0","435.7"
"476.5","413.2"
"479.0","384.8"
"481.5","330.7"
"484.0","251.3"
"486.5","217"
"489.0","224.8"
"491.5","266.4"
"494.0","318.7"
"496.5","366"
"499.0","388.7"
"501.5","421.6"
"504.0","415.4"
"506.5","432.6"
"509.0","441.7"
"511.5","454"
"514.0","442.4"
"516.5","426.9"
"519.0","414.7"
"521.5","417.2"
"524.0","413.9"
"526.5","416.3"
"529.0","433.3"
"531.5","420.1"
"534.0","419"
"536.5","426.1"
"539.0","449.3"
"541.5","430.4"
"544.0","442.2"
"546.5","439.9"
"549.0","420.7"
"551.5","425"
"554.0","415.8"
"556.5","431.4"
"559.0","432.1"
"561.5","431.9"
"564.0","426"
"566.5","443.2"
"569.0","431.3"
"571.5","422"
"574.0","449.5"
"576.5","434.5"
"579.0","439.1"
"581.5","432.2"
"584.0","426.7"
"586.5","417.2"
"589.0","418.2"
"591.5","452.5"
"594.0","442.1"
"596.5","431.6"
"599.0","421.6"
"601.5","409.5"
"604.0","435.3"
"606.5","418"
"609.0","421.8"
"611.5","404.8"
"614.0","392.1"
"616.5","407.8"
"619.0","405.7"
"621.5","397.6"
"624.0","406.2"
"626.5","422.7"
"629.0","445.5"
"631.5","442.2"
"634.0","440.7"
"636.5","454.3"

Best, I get 474.0 kPa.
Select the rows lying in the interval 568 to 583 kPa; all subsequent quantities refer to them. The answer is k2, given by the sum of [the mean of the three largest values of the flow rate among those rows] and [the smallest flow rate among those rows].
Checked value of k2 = 863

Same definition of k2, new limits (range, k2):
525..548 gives 860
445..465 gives 882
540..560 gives 854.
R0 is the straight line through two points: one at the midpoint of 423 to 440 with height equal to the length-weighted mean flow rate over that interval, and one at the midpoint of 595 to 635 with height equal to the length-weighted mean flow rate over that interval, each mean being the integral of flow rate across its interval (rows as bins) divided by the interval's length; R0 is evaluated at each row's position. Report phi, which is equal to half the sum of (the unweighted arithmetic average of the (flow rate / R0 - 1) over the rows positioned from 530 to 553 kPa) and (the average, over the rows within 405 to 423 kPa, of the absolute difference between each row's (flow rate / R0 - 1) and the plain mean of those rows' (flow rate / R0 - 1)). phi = 0.04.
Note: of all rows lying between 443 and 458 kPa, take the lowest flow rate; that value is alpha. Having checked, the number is 412.4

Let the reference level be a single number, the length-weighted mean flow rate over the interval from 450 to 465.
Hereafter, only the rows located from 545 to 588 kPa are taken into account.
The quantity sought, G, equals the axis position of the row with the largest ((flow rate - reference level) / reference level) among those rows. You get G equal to 574.0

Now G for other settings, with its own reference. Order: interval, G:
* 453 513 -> 469.0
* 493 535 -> 511.5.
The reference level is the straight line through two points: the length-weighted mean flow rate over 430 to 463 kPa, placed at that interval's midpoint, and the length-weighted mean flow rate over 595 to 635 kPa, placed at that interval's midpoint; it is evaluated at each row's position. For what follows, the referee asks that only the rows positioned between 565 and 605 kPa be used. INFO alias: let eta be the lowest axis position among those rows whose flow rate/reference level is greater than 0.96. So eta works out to 566.5 kPa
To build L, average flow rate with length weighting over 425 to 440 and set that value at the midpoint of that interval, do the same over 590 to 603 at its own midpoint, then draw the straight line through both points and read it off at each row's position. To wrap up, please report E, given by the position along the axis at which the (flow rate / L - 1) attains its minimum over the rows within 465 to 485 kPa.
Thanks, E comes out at 484.0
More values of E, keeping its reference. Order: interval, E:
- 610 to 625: 614.0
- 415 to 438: 421.5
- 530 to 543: 534.0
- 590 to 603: 601.5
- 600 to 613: 611.5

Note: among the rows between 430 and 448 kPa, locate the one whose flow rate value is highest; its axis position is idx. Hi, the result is 446.5 kPa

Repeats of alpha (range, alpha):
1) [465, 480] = 384.8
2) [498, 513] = 388.7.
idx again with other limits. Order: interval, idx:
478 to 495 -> 479.0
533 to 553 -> 539.0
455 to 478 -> 469.0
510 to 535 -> 511.5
